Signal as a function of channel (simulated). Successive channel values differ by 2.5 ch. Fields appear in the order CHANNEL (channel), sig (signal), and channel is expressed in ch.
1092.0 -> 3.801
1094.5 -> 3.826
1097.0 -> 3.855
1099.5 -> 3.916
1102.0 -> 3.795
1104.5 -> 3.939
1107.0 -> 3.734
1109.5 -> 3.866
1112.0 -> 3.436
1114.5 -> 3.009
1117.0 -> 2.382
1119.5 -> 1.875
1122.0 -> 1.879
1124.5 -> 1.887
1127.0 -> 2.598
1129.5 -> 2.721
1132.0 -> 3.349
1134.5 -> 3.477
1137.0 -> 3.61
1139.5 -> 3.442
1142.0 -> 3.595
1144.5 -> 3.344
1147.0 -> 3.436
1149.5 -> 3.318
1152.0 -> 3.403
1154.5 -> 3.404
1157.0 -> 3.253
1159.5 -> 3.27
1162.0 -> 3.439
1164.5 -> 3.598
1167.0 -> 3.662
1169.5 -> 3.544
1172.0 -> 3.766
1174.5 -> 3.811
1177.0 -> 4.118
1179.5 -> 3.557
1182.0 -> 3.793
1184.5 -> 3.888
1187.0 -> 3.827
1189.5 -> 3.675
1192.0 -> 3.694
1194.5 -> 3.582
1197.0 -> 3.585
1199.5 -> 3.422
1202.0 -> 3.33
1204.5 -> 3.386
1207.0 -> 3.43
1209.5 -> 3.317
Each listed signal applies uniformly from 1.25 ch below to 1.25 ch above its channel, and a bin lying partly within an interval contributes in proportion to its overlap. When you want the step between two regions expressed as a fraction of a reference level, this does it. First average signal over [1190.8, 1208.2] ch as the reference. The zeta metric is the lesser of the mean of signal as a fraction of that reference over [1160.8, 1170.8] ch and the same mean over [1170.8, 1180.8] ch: 1.02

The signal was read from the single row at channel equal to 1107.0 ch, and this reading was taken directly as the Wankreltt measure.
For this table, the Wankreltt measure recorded 3.734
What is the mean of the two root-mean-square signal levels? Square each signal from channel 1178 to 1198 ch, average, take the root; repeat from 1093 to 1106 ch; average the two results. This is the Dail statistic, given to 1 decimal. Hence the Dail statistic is 3.8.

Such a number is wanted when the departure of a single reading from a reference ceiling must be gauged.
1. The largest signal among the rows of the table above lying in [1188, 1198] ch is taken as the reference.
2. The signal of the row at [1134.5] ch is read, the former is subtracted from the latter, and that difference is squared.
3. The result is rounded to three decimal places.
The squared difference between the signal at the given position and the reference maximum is 0.047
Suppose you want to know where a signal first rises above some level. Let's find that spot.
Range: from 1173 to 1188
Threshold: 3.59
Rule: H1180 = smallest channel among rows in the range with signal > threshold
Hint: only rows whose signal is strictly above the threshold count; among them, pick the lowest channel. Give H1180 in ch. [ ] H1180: 1174.5 ch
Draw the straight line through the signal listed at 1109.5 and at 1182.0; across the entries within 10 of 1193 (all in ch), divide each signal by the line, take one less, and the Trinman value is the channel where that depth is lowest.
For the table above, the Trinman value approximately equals 1202.0 ch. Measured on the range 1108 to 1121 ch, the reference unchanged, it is 1119.5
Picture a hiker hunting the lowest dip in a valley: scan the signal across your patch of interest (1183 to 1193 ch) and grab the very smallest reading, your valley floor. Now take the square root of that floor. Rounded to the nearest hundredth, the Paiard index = 1.92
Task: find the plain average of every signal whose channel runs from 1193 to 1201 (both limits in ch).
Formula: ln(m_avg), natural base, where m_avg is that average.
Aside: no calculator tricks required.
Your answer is 1.26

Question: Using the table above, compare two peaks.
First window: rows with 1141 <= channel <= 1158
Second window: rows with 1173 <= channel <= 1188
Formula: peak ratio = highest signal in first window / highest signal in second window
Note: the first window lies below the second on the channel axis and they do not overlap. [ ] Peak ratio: 0.87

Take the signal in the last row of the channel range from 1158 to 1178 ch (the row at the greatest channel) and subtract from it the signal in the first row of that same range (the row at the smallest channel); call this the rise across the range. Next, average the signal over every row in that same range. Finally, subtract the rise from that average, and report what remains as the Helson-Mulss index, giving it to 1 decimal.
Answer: 2.8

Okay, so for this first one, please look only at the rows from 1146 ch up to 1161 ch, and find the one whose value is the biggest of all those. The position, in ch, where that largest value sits 1147.0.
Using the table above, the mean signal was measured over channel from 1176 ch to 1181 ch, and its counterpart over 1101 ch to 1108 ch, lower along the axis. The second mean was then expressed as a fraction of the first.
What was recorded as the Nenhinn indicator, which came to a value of 1.00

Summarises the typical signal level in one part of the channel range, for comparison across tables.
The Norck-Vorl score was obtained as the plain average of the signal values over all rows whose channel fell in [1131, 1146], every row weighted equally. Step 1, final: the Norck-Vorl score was 3.5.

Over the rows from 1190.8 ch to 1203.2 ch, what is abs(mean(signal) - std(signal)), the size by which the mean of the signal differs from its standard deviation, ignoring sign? 3.4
